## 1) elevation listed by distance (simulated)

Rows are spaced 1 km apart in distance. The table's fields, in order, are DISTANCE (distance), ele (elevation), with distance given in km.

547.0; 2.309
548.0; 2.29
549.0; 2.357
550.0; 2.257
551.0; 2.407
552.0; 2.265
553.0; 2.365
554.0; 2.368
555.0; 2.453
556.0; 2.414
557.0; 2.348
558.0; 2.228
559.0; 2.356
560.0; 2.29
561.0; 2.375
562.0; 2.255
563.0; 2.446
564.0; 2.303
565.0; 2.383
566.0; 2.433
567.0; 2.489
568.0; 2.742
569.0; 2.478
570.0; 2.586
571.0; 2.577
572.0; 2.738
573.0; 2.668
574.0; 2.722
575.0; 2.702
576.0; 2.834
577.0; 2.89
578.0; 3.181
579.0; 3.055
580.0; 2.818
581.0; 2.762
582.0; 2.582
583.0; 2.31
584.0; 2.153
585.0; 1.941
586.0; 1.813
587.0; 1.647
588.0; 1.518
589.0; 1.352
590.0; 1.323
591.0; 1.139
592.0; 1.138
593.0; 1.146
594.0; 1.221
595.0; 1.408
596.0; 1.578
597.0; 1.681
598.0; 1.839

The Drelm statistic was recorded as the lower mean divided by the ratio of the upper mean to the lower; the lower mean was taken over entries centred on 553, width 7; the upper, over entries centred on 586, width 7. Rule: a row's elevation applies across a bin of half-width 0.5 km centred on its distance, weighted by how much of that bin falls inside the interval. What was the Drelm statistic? 3.1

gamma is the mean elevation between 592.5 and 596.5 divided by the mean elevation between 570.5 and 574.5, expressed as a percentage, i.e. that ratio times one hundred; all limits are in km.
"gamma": 50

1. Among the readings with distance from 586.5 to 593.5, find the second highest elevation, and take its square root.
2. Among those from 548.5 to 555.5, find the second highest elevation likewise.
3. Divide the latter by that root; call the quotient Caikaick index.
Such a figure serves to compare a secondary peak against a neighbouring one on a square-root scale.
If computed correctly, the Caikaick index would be 1.95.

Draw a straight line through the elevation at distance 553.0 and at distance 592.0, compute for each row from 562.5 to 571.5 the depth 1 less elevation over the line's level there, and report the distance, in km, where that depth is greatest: 564.0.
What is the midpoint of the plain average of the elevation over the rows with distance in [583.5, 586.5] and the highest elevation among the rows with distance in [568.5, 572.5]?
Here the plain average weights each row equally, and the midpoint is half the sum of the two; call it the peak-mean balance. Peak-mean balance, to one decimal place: 2.4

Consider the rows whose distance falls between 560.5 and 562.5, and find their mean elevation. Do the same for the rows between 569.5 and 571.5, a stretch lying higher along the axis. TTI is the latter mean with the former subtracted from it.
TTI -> 0.27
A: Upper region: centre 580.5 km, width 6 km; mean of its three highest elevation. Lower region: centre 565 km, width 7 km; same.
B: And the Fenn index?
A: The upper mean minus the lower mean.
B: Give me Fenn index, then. 0.5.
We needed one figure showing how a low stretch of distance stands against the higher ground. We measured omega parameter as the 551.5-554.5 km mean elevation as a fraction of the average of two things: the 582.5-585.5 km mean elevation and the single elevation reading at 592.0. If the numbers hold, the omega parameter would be 1.43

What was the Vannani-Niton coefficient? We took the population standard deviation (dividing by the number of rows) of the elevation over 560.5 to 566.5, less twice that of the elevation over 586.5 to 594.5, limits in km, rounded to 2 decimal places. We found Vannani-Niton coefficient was -0.29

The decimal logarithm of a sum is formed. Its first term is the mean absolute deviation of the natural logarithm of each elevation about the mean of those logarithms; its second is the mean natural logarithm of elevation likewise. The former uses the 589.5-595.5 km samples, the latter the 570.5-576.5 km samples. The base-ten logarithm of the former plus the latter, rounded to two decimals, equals 0.03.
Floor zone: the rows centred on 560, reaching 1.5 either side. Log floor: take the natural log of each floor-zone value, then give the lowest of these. 0.829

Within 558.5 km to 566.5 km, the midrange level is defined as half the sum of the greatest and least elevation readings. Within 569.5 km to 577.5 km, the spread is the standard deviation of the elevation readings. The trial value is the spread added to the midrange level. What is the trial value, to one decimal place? 2.5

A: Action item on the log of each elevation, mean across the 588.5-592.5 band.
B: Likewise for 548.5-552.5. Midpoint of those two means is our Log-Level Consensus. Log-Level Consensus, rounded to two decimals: 0.23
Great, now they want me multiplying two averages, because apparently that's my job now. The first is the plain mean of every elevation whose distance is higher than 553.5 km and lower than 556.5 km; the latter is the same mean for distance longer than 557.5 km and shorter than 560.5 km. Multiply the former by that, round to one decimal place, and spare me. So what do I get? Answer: 5.5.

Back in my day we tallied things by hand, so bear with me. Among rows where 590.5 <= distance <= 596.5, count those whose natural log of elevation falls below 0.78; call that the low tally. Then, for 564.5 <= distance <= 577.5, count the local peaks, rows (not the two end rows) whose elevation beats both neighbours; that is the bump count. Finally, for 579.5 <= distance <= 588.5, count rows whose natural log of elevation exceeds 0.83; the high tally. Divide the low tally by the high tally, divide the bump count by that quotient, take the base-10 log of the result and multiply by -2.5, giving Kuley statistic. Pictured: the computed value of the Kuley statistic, -1.1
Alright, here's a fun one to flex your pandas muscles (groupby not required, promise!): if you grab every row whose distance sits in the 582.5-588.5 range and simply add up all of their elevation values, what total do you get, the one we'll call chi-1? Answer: 11.4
